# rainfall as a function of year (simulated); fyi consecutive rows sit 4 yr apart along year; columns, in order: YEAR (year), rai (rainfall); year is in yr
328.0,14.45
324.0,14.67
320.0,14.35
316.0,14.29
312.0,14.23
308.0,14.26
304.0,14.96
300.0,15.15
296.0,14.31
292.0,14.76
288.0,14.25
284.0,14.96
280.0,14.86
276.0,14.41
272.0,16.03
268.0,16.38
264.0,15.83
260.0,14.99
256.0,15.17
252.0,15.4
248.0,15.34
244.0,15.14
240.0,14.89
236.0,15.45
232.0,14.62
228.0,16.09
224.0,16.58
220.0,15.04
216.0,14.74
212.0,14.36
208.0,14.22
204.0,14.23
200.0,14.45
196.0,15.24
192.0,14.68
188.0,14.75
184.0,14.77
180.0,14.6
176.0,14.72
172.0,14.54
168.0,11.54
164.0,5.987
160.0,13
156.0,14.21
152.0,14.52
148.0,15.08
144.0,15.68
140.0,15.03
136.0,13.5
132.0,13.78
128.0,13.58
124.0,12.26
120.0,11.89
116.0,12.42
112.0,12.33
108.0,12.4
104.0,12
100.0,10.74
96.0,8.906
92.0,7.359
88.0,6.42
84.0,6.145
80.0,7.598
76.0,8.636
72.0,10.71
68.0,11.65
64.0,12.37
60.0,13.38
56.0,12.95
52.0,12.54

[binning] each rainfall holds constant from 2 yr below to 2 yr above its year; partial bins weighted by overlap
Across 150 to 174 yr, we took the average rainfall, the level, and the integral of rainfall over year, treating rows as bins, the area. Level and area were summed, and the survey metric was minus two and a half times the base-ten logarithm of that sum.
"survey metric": -6.22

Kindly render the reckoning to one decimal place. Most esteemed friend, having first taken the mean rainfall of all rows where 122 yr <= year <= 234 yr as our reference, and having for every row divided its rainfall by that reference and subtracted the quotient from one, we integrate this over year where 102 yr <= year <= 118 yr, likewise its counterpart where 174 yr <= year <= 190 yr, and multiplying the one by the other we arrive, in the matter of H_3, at -1.4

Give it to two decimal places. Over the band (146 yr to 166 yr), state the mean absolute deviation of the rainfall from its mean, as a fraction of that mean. 0.21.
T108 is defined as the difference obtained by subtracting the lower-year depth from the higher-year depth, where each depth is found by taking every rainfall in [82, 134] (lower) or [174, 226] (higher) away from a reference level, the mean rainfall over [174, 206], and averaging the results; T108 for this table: -4.0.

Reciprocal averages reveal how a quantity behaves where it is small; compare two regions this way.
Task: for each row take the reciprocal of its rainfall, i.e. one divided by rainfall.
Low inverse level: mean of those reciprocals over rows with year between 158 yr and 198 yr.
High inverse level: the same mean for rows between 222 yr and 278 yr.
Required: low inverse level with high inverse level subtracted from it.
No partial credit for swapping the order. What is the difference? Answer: 0.0157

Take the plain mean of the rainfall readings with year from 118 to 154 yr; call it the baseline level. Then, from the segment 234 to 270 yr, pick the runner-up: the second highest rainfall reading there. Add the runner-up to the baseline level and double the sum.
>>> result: 59.5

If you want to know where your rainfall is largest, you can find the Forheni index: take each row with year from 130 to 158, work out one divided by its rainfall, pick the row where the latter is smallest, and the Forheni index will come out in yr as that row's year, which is 144.0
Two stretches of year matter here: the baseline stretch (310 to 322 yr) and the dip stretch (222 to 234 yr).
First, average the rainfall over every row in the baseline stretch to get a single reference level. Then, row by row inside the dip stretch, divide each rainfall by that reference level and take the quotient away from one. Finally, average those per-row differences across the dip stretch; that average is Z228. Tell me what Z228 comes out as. -0.103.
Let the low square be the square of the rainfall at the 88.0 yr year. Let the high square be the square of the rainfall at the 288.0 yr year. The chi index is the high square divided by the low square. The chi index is 4.9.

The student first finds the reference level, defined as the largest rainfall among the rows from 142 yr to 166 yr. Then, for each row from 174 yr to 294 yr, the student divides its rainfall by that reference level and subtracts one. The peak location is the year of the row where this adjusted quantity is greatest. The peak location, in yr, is 224.0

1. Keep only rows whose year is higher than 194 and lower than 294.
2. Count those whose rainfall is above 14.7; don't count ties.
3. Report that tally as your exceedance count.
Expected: 18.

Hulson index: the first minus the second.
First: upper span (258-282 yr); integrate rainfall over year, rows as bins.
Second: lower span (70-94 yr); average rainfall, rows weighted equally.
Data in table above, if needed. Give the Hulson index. 362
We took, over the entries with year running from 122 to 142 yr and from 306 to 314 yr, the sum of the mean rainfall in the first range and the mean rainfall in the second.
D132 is 27.9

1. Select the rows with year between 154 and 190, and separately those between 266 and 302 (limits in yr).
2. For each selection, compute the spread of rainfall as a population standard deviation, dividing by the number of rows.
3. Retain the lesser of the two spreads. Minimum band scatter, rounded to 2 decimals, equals 0.70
